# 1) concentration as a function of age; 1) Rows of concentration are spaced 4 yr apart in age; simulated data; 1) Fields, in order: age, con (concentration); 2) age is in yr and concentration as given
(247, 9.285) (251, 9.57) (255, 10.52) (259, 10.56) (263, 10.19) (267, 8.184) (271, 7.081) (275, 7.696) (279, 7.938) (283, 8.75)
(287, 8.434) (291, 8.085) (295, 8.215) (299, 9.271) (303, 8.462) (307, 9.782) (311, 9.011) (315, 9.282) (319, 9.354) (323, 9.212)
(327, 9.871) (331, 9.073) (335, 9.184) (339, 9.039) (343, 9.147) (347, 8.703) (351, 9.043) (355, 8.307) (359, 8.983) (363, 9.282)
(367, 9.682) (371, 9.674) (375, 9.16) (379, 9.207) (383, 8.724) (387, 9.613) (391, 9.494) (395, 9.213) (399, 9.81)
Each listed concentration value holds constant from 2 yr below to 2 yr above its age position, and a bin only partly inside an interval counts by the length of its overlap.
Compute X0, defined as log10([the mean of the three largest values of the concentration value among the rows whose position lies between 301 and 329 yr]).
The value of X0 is 0.985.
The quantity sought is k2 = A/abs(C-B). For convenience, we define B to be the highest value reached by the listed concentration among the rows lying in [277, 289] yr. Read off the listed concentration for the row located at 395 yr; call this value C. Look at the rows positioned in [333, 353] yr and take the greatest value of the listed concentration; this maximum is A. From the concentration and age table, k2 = 20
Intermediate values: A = 9.184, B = 8.75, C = 9.213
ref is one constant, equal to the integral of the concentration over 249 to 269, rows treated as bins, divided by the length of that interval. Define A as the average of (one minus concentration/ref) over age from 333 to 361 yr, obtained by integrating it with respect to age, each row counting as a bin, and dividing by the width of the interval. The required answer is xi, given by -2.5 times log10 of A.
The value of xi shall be 2.6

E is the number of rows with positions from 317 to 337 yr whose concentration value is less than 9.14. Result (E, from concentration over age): 1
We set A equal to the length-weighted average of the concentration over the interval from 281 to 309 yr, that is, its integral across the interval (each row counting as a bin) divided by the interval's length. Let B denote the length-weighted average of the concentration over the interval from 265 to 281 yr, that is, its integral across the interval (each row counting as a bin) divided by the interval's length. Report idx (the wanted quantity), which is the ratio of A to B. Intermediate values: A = 8.7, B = 7.7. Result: 1.13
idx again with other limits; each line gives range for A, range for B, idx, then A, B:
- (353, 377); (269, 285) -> 1.17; 9.2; 7.9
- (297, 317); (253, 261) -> 0.87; 9.2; 10.5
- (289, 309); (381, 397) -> 0.95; 8.8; 9.3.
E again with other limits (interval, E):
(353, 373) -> 2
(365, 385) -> 1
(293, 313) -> 3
